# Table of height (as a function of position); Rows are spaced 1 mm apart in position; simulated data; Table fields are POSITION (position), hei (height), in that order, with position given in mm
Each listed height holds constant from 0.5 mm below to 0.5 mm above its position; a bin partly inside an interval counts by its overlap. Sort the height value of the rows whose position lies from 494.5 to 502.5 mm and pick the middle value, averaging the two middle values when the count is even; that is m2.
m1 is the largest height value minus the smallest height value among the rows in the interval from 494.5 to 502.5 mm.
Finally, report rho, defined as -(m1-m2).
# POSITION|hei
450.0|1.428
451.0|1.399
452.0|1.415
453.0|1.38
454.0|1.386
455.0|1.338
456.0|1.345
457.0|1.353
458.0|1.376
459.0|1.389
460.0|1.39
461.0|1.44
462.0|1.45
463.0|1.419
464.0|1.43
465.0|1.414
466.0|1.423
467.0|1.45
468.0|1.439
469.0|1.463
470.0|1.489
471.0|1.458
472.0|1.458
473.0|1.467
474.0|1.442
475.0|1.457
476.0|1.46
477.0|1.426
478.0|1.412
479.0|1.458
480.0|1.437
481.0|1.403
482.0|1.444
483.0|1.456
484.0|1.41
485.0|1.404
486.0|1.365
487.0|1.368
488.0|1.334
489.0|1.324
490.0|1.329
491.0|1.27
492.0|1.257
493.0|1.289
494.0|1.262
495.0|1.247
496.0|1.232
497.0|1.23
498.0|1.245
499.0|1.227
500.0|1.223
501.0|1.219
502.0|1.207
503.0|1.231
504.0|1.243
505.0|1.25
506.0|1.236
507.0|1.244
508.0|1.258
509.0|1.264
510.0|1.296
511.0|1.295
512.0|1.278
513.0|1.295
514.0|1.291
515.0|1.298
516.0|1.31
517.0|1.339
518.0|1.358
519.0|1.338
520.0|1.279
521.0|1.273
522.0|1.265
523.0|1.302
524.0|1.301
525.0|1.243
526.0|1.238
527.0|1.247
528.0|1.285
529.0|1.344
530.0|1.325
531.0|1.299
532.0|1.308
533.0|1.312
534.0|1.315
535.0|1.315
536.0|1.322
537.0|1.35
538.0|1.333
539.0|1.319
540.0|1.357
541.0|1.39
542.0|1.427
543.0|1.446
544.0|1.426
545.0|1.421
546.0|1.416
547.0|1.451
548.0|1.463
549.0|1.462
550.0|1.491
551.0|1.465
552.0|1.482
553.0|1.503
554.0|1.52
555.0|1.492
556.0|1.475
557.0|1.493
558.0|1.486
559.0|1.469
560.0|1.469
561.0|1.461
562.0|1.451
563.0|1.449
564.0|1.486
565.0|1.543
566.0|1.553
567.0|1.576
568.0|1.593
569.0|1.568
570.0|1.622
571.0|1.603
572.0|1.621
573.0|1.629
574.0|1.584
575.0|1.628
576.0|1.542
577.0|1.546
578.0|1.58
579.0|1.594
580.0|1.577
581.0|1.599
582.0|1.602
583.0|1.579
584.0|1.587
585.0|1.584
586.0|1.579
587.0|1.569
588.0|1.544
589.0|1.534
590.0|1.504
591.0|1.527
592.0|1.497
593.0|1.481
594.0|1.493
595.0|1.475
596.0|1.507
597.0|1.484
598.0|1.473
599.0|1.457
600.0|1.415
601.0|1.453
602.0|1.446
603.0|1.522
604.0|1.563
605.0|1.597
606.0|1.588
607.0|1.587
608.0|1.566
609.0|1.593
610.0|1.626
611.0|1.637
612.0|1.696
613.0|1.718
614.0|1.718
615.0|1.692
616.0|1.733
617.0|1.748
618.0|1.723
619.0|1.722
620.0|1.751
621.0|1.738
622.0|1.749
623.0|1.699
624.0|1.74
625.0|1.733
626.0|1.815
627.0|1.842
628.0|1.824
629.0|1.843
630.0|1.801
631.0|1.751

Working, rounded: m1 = 0.040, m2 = 1.23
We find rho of 1.19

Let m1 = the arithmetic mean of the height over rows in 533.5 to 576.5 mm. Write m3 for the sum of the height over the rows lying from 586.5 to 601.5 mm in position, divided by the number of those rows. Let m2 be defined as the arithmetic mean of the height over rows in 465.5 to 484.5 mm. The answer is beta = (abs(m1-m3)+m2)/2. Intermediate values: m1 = 1.48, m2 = 1.44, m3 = 1.49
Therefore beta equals 0.73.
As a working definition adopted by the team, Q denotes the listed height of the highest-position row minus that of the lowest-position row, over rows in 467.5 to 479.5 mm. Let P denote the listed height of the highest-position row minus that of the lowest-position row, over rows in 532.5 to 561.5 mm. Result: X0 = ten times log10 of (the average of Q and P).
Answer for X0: -11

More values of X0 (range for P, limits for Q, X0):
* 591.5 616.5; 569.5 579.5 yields -10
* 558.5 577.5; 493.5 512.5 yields -13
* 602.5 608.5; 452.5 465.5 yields -14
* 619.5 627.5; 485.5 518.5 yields -14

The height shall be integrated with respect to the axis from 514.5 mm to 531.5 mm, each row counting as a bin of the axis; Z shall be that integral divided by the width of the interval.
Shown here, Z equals 1.30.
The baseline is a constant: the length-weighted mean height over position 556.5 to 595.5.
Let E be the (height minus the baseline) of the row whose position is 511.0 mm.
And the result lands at -0.25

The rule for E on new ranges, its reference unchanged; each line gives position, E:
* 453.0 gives -0.17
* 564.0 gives -0.06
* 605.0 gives 0.05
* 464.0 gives -0.12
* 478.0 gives -0.13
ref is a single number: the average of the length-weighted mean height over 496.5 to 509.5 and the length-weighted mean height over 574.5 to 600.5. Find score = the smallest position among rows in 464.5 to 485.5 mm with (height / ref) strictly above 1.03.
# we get 467.0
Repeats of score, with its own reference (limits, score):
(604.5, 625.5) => 605.0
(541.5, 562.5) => 543.0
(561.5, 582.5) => 562.0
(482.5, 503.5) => 483.0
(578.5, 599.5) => 579.0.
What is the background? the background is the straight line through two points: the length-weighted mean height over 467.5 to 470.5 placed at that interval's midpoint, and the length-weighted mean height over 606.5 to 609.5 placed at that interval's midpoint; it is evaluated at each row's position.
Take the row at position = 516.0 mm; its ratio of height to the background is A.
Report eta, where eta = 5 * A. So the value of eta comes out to 4.36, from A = 0.87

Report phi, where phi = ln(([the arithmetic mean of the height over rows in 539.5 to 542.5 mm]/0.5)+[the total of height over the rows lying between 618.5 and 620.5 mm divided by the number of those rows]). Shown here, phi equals 1.51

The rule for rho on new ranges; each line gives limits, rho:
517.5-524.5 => 1.21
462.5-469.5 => 1.38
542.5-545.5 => 1.40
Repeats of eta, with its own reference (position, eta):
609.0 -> 5.03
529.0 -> 4.44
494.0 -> 4.25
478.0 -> 4.80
